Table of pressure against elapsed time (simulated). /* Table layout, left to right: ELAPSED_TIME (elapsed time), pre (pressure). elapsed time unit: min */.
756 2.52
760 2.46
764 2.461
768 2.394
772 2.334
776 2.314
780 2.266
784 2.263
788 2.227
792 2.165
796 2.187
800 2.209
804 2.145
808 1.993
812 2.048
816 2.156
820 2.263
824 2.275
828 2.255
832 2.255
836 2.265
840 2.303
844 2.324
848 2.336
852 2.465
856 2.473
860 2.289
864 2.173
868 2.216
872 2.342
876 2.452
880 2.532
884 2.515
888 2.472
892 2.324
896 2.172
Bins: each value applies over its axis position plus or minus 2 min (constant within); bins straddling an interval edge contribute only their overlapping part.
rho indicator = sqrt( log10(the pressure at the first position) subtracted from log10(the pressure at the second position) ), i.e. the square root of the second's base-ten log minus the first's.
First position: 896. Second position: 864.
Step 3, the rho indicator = 0.014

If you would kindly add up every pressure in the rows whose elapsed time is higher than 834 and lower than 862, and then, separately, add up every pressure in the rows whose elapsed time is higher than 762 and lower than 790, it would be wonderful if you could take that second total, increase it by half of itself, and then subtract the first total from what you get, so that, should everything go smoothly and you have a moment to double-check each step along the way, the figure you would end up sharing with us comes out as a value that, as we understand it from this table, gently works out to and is 7.9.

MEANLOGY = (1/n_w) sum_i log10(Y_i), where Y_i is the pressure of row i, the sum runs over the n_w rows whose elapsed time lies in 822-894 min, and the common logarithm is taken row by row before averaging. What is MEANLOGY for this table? 0.370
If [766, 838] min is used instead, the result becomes 0.347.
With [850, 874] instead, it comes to 0.366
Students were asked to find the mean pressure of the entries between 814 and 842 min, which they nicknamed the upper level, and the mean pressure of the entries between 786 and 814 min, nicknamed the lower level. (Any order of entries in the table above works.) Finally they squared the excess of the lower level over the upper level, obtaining 0.013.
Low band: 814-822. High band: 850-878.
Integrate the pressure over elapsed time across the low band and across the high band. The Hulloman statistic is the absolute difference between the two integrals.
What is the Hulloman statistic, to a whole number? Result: 48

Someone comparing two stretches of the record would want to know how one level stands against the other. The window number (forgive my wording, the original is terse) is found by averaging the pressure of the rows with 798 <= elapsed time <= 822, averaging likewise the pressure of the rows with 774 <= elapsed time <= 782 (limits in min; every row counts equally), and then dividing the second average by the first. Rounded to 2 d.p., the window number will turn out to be 1.07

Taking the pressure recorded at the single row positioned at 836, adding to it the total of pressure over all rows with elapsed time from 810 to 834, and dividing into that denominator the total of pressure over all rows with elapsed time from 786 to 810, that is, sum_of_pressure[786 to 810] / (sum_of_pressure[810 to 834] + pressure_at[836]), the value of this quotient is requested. 0.83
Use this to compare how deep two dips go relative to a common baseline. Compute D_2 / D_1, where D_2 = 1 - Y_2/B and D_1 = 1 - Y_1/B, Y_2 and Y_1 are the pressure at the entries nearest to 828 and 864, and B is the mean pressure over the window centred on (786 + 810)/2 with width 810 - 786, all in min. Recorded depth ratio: 5.4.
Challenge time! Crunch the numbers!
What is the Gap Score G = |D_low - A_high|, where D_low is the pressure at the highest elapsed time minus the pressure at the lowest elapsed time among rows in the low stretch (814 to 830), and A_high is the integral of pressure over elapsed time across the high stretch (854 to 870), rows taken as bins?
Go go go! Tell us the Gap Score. 36.5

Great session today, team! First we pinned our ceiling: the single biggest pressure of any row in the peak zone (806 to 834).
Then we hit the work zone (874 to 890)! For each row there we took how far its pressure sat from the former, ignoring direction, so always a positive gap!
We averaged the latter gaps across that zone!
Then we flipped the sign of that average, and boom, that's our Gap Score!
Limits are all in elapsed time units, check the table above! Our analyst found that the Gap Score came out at -0.218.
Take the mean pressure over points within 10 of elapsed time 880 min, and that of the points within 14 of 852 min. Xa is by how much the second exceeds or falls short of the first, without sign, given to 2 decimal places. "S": 0.13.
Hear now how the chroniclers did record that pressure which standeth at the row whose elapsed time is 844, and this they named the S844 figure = 2.324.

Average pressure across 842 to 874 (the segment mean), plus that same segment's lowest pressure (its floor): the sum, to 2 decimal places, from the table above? 4.50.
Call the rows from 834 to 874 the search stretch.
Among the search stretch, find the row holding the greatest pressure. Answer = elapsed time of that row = 856 min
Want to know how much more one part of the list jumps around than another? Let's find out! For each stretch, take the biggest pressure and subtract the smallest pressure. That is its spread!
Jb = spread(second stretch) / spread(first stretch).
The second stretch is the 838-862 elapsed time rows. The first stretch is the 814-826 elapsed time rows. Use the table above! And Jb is 1.5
